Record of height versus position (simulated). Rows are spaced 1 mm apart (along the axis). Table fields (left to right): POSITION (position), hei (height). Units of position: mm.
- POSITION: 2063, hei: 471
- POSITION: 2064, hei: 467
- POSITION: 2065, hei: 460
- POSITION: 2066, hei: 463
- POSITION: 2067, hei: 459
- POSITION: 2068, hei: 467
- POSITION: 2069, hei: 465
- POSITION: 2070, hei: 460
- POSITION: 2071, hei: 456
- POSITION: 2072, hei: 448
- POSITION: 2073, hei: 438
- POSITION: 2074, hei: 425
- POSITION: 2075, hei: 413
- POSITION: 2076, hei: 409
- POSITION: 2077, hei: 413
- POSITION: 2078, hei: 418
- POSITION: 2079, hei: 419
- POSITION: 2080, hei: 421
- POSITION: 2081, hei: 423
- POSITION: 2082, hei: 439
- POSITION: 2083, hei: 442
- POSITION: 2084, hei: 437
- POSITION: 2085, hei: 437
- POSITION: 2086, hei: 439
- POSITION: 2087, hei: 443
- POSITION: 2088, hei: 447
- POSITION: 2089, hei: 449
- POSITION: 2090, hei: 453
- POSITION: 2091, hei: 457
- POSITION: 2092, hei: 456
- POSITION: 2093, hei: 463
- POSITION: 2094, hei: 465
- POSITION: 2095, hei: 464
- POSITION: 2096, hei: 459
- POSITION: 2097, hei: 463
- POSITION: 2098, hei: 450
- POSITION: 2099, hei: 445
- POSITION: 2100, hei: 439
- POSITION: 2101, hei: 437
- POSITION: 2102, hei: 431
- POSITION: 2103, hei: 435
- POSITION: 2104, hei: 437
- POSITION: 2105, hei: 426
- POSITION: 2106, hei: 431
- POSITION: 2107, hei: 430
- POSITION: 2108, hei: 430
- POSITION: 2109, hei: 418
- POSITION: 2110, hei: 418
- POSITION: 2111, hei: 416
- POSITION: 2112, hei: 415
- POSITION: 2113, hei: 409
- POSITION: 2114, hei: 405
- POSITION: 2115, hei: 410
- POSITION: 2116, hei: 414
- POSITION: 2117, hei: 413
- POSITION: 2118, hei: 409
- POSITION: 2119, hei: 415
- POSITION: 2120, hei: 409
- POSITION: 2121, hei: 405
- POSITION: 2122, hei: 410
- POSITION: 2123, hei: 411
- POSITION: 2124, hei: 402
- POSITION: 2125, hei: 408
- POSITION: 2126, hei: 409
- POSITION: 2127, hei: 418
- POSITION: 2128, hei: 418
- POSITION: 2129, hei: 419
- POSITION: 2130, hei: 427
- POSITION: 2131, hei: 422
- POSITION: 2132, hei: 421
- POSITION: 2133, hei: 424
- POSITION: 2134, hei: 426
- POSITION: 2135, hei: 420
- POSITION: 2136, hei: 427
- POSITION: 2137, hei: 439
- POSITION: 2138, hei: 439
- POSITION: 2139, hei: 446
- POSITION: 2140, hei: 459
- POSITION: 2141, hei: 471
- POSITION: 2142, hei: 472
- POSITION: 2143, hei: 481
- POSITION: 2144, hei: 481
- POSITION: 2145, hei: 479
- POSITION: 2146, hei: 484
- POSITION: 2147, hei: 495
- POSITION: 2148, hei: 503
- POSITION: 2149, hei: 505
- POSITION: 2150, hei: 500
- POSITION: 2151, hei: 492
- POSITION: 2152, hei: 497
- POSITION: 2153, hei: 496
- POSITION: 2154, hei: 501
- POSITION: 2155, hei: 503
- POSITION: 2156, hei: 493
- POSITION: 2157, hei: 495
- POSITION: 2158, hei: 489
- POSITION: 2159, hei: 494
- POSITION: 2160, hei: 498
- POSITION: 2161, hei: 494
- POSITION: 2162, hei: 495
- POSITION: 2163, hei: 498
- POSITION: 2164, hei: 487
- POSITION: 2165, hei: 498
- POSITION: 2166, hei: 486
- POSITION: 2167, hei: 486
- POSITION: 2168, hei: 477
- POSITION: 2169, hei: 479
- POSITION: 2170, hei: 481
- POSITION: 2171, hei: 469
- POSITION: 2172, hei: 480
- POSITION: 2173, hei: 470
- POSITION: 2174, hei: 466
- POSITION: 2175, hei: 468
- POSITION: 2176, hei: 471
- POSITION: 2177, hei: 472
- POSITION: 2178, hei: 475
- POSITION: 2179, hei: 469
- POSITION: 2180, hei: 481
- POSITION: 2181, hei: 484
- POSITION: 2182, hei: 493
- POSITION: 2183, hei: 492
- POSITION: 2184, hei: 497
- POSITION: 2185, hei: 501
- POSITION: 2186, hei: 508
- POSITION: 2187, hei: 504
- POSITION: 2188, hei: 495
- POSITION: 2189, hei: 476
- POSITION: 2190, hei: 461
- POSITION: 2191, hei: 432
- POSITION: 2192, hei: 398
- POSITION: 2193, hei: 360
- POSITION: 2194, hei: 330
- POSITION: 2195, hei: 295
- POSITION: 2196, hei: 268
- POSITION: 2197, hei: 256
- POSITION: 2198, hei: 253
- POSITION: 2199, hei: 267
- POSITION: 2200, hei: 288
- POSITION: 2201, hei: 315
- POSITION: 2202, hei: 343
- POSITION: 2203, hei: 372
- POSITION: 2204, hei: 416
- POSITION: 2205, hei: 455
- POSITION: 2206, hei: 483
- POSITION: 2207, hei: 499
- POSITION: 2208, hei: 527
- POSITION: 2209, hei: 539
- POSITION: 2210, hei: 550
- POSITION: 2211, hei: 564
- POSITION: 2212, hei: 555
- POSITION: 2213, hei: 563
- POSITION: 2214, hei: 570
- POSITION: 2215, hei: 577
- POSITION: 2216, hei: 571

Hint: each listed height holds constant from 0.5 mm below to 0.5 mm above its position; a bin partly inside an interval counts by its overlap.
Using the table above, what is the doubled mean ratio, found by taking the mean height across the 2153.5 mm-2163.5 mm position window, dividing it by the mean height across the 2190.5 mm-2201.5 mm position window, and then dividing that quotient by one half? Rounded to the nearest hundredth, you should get 3.15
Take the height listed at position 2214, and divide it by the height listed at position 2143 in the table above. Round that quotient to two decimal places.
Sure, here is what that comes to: 1.19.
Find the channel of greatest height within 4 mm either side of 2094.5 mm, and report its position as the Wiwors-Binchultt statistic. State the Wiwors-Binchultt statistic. 2094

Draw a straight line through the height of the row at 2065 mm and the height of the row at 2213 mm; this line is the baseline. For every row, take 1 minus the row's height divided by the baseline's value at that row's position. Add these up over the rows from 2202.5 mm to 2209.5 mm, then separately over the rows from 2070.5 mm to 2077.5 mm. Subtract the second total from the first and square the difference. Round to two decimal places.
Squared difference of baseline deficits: 0.30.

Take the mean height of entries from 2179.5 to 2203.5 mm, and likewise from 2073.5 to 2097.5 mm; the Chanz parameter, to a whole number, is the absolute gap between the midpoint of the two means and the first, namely 21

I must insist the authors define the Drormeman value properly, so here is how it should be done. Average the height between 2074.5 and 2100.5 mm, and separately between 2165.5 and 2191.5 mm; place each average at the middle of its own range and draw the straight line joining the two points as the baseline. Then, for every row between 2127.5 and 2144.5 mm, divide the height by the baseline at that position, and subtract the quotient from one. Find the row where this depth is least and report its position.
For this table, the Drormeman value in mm 2143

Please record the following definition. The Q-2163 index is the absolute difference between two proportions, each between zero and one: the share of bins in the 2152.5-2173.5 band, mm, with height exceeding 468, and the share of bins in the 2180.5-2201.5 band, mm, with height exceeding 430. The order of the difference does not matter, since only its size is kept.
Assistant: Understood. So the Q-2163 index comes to 0.48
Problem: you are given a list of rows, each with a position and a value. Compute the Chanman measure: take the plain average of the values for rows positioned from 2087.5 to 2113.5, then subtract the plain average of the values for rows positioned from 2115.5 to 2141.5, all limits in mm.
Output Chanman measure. 18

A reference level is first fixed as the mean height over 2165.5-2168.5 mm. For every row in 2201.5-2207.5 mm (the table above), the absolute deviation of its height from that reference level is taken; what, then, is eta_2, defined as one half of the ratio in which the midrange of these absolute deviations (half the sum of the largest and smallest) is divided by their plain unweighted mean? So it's 0.580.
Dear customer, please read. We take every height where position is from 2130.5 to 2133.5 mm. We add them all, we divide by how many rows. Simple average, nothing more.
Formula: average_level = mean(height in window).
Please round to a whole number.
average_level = 422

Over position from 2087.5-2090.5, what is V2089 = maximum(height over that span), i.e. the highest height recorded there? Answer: 453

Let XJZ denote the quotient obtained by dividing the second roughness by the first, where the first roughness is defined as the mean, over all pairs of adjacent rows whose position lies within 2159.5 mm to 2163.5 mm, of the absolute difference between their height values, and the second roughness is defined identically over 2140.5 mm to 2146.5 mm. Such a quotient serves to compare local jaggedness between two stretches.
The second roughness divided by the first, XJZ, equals 1.3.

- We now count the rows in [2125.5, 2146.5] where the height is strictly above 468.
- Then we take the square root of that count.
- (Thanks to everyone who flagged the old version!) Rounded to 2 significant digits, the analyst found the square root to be 2.4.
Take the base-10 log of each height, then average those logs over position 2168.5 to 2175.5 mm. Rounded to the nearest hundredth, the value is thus 2.68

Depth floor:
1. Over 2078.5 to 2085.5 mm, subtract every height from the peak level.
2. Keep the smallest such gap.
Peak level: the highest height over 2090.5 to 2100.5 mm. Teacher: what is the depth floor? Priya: 23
